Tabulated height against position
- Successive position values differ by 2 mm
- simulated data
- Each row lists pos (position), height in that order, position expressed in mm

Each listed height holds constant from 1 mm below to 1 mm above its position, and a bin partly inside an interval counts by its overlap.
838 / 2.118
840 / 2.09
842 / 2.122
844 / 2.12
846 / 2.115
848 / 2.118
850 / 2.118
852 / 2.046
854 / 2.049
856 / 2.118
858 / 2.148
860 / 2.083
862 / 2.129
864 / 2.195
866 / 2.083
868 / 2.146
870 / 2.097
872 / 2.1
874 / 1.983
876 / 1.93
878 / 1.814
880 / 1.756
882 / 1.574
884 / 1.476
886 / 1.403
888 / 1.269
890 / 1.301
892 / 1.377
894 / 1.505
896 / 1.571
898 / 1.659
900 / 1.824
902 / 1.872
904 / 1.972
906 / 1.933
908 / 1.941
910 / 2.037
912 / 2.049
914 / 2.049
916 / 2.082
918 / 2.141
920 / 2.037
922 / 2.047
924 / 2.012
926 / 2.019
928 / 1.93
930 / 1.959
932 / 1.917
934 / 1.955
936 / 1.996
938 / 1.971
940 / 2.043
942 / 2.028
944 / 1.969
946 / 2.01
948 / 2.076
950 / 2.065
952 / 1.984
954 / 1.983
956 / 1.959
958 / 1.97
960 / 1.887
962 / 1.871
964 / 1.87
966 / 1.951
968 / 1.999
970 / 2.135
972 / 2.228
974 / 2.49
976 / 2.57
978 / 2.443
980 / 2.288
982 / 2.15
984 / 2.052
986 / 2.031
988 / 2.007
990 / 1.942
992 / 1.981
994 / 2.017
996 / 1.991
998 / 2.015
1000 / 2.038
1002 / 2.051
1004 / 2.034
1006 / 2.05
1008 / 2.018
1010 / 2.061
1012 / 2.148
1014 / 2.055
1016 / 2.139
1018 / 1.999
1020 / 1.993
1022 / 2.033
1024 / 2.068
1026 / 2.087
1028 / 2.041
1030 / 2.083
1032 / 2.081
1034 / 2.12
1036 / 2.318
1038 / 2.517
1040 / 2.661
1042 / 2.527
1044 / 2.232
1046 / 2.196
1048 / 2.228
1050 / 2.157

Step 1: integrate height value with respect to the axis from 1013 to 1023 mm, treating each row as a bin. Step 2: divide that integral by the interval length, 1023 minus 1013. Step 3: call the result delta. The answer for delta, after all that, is 2.04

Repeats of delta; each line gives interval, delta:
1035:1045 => 2.45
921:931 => 1.99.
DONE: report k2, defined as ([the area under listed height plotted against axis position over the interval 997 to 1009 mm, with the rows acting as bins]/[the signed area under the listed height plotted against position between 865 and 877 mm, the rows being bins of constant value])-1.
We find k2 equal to -0.01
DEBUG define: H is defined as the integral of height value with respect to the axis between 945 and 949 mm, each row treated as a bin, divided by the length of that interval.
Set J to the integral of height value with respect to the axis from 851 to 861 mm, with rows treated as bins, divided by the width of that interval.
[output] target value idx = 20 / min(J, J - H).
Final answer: 437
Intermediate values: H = 2.0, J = 2.09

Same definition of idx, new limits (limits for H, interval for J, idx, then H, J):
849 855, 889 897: -32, 2.1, 1.44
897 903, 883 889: -50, 1.8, 1.38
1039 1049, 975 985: -293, 2.4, 2.30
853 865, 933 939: -137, 2.1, 1.97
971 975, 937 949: -58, 2.4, 2.02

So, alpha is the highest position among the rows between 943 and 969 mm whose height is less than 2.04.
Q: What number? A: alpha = 968 mm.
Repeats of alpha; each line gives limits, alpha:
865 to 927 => 926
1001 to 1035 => 1022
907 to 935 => 934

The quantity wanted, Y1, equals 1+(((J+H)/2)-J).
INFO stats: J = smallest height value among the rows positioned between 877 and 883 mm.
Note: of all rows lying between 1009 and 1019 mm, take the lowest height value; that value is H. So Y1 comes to 1.2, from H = 1.999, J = 1.574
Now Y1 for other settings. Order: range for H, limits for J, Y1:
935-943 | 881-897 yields 1.4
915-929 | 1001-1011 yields 1.0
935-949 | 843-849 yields 0.9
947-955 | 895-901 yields 1.2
